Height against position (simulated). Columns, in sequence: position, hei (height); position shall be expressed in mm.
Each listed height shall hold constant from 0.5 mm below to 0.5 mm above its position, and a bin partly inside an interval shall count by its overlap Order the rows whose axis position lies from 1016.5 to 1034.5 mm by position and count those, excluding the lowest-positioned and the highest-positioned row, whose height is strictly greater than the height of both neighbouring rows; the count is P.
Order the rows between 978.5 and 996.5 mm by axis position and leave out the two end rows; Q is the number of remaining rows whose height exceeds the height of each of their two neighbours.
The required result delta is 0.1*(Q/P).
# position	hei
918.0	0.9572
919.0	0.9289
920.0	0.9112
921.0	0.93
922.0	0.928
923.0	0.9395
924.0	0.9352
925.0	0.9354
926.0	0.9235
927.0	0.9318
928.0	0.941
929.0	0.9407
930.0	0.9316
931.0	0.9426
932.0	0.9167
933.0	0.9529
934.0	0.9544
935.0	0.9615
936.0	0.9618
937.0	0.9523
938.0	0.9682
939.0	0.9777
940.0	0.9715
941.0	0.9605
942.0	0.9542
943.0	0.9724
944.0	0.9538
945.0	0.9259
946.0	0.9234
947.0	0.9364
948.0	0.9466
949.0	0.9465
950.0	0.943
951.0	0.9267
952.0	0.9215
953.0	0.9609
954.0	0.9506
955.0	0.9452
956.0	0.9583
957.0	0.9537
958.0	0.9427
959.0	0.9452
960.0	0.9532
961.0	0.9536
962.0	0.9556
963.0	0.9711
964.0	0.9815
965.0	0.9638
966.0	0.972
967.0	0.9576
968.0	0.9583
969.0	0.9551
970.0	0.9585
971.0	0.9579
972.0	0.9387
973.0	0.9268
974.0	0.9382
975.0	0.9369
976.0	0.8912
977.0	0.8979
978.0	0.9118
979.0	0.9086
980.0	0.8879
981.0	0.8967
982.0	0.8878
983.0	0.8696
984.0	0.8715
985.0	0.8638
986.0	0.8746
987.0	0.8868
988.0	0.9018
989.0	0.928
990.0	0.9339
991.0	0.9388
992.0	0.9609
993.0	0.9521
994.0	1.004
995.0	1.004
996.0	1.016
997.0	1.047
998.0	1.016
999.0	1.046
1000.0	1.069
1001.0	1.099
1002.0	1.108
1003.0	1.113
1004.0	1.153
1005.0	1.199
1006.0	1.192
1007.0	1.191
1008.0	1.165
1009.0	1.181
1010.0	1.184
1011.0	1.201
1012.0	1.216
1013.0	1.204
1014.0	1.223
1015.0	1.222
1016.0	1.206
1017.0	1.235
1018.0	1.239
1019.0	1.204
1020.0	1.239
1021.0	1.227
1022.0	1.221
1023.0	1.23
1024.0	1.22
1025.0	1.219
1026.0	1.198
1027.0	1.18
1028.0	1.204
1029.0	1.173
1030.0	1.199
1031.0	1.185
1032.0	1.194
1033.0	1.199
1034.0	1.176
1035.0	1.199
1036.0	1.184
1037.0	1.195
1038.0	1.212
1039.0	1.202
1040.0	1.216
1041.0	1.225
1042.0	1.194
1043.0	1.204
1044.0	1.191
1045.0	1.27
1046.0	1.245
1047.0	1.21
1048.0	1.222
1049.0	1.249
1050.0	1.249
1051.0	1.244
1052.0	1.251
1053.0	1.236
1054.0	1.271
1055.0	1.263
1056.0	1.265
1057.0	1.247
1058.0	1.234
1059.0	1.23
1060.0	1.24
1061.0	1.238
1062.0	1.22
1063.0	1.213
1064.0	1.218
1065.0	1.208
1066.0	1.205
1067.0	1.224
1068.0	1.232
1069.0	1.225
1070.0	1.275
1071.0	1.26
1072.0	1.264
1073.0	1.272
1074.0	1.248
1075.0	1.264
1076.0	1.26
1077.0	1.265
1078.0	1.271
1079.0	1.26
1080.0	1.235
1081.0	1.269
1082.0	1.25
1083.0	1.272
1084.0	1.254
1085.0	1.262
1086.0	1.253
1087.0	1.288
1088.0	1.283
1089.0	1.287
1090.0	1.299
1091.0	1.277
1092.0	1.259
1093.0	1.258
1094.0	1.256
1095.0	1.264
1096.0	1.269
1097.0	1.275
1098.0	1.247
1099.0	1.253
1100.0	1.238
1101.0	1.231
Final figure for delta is 0.05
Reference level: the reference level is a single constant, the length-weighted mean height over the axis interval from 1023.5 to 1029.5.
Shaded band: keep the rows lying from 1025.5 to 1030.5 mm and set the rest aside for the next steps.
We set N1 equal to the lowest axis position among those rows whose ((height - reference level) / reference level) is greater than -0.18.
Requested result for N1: 1026.0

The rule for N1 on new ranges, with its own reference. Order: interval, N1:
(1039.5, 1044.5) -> 1040.0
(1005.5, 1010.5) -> 1006.0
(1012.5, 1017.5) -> 1013.0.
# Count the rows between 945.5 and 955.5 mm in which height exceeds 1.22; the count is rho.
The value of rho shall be 0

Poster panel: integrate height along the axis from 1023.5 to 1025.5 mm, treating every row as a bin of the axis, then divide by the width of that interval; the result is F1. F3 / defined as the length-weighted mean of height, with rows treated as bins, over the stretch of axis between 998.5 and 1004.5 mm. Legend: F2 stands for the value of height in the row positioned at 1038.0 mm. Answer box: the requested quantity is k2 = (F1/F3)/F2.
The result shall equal 0.92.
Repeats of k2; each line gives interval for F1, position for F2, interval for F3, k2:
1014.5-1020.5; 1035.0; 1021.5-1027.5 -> 0.84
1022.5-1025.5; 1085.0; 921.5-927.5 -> 1.04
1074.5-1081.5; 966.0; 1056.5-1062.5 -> 1.05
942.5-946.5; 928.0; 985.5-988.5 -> 1.13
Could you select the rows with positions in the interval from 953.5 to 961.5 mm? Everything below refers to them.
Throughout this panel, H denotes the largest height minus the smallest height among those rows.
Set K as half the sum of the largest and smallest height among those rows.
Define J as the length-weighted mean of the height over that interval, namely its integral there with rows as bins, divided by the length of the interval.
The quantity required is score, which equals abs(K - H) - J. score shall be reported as -0.015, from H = 0.016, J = 0.95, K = 0.95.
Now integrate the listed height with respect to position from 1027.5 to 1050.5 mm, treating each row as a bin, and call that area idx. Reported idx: 27.8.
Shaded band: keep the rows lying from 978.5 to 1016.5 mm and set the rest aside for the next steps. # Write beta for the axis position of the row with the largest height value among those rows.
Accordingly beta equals 1014.0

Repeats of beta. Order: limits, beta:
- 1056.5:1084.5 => 1070.0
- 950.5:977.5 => 964.0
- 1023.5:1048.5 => 1045.0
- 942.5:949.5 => 943.0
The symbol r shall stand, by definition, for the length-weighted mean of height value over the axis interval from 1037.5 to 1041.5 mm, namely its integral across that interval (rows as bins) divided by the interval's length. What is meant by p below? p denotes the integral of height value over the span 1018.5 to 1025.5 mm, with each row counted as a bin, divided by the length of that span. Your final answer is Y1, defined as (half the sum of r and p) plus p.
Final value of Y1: 2.44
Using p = 1.22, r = 1.21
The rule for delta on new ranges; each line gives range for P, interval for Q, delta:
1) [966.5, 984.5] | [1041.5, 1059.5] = 0.10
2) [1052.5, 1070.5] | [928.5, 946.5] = 0.08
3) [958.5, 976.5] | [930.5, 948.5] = 0.06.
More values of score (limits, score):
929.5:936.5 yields -0.052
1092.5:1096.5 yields -0.012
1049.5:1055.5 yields -0.034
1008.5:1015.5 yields -0.044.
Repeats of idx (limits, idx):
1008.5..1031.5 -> 27.8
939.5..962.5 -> 21.8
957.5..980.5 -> 21.7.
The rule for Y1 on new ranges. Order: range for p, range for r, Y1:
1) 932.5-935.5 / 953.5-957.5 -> 1.91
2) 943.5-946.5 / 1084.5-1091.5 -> 2.04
